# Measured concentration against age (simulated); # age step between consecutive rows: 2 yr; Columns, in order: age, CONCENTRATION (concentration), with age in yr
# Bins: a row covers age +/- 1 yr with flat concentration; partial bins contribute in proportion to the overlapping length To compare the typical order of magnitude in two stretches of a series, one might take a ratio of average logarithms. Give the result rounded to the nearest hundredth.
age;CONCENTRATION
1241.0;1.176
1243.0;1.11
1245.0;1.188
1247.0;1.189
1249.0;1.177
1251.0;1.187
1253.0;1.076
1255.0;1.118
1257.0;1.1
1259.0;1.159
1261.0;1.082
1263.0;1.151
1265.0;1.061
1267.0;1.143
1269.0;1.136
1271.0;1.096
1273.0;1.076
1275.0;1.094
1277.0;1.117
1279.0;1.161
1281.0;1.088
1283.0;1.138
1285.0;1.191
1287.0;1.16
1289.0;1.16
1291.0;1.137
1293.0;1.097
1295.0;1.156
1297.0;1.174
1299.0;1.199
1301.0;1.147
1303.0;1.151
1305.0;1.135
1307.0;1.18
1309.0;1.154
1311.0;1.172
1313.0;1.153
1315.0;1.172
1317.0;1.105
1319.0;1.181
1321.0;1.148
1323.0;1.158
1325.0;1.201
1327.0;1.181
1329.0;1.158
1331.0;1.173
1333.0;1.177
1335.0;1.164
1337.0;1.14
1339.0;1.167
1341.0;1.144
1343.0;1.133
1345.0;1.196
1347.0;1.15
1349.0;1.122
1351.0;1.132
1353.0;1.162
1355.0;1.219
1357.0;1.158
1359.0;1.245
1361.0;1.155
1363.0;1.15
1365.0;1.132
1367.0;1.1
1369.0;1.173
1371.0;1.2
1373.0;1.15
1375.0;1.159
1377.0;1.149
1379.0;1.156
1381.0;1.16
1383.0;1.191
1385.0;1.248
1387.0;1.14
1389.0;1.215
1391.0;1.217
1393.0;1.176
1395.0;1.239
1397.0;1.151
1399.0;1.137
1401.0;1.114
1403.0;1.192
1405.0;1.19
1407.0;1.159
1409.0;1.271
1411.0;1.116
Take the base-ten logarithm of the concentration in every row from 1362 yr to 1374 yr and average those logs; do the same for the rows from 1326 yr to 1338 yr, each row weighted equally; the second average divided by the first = 1.09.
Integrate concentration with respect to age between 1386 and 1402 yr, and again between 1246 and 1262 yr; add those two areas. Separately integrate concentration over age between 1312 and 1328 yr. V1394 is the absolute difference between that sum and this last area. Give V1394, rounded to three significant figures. 18.4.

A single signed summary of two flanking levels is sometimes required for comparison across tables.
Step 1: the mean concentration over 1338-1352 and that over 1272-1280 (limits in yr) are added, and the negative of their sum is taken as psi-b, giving -2.26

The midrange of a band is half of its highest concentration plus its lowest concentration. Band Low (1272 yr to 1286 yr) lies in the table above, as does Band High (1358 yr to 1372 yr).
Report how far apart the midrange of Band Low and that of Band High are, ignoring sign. 0.039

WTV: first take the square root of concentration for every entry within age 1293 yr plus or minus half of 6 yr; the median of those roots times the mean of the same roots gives 1.13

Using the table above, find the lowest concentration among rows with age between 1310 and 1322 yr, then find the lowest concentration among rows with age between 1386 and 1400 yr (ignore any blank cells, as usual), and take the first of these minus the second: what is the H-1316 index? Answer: -0.0320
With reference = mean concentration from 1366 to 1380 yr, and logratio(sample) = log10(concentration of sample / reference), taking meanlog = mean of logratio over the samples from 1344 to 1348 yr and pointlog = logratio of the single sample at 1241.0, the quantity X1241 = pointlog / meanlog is 1.2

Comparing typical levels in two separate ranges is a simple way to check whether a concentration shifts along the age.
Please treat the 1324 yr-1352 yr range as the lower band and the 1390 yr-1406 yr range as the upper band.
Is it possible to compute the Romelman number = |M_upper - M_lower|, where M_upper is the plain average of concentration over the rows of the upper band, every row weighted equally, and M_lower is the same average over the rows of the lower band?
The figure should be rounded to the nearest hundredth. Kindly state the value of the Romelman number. 0.02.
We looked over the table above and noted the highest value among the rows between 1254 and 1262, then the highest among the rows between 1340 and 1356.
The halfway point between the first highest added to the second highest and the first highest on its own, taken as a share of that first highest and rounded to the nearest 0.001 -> 1.526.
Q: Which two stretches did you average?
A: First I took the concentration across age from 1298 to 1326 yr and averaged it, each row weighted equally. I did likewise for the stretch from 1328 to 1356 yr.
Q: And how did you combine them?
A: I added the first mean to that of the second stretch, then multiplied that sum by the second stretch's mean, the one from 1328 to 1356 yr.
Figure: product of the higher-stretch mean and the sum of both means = 2.69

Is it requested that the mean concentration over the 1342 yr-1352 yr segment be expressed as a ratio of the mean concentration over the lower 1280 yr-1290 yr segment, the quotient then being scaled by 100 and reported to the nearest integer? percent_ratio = 100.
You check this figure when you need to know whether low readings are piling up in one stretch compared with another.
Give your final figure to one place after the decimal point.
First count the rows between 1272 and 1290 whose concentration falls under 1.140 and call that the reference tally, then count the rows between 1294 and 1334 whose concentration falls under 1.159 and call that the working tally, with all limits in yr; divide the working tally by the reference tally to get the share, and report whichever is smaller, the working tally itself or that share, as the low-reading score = 2.0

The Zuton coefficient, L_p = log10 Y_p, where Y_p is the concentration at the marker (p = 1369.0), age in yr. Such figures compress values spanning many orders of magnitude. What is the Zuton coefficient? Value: 0.069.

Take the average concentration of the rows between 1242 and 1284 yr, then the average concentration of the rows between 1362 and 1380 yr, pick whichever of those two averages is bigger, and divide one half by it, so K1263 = 0.434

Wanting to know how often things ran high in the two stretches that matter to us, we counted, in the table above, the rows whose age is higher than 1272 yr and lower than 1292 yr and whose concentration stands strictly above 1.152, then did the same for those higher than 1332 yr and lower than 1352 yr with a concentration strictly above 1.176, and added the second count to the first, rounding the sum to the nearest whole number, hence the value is 6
